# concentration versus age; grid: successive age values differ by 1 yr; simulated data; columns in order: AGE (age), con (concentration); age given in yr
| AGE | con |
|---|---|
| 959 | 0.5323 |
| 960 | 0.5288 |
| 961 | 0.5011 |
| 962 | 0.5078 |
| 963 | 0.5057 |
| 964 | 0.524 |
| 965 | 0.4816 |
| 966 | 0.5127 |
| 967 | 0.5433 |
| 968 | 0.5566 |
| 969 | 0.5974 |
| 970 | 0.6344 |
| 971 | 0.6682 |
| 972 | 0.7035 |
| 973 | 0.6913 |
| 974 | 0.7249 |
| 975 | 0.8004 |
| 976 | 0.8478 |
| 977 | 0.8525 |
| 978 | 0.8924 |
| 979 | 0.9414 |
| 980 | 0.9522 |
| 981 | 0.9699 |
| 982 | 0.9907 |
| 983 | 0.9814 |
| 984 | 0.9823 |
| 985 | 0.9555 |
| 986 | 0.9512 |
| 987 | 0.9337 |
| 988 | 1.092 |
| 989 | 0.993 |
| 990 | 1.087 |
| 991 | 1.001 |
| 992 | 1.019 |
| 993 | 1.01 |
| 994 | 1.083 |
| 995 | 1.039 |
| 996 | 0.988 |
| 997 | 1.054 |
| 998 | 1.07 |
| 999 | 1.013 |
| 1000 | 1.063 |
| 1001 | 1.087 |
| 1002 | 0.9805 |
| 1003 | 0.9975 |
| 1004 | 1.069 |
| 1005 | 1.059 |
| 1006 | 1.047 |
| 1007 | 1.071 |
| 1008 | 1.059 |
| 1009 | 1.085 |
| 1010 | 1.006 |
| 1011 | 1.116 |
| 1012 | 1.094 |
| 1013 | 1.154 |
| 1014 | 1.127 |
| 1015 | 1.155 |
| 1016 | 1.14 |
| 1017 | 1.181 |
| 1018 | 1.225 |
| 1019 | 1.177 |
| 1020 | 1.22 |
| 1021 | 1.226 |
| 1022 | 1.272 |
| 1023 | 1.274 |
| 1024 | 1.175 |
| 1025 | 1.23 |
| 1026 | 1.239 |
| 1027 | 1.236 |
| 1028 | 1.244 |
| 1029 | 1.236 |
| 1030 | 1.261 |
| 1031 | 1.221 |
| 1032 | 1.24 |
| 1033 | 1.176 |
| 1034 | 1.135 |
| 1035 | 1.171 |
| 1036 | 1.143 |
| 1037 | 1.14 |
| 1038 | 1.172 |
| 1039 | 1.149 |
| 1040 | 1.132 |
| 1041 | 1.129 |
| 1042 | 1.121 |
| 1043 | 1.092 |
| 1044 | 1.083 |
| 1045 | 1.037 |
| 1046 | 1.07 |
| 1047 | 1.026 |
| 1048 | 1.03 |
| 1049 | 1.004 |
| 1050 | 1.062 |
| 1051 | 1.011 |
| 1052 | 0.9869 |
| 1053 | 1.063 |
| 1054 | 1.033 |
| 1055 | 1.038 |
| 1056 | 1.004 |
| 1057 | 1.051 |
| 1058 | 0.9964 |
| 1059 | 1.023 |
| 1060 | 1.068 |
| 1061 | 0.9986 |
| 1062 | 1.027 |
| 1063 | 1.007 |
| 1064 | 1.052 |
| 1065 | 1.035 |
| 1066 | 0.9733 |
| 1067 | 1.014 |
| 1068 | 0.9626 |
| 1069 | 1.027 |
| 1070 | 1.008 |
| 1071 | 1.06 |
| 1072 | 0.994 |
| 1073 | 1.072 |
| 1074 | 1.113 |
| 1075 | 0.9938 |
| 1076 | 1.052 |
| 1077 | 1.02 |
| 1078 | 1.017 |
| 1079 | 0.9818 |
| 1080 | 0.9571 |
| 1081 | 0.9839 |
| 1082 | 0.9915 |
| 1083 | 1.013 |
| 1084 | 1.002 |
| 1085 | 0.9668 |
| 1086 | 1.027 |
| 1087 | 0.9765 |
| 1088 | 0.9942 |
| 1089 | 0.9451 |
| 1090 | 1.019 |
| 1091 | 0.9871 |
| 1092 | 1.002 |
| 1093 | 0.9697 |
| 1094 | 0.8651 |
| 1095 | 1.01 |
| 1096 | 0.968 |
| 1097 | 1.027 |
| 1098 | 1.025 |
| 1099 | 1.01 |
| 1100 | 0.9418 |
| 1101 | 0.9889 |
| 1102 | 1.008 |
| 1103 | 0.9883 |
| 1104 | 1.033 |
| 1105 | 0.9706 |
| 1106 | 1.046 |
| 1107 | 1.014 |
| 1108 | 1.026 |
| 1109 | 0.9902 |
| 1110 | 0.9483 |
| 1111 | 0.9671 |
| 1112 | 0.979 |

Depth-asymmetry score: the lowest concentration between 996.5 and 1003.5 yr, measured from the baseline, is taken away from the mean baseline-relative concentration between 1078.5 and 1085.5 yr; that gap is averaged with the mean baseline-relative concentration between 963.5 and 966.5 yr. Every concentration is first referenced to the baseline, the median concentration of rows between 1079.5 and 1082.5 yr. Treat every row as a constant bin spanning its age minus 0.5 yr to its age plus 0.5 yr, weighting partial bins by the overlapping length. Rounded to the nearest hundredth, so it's -0.24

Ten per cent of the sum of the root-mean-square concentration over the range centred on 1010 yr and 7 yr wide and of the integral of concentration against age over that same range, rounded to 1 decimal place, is 0.9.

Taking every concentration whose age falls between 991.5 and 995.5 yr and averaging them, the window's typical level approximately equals 1.04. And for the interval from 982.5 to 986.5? 0.97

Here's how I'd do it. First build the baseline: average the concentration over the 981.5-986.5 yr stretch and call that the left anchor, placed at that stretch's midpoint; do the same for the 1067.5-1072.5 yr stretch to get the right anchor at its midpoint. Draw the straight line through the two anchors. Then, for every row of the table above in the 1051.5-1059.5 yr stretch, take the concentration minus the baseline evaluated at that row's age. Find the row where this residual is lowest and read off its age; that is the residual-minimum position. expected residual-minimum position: 1052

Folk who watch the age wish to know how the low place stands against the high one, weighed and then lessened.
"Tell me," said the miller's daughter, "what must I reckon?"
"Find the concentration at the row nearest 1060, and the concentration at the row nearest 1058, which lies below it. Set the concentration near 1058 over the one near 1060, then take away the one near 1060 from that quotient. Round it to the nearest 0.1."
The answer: -0.1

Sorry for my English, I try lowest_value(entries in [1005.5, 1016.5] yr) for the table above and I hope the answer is 1.006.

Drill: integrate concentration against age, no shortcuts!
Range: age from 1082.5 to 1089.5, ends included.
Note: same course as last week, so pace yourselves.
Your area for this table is 6.92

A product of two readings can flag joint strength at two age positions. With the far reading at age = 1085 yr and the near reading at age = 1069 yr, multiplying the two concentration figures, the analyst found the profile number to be 0.99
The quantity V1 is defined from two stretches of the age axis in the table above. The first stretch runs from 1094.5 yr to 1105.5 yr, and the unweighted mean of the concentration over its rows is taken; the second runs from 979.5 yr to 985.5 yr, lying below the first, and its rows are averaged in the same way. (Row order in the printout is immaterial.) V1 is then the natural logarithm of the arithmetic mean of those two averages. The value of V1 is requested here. -0.015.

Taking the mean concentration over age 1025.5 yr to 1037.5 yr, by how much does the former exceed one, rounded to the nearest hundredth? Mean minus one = 0.20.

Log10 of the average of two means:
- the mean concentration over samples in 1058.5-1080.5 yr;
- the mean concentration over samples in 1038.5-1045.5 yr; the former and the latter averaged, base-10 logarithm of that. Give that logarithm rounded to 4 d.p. 0.0267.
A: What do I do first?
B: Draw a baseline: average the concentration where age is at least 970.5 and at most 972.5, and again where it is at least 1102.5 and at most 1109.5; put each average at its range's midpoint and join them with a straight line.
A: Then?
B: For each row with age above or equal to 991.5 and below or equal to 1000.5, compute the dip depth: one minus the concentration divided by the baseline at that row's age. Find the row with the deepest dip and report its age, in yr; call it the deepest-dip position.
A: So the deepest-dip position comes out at 996 yr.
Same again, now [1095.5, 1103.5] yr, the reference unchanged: 1100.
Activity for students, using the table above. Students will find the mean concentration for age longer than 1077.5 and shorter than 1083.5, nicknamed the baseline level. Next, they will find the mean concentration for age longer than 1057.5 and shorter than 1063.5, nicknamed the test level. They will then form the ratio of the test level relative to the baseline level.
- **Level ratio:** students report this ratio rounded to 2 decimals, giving 1.03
